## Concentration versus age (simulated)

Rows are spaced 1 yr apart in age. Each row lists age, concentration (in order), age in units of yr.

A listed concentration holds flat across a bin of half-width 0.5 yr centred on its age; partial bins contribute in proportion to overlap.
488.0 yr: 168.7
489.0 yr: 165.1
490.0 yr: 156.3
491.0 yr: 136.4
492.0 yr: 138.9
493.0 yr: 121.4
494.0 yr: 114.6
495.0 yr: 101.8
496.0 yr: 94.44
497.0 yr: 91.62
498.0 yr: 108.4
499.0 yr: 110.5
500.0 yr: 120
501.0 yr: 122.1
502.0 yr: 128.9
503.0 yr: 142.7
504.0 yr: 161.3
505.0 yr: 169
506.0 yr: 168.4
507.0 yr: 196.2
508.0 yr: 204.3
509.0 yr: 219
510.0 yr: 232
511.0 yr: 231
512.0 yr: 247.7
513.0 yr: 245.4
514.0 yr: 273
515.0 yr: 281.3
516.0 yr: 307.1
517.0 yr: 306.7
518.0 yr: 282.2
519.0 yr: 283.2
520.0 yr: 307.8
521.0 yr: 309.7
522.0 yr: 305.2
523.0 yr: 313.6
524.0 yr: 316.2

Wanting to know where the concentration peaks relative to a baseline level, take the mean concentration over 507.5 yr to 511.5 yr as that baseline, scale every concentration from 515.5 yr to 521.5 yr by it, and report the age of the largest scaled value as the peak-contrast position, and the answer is 521.0 yr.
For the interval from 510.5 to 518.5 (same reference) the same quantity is 516.0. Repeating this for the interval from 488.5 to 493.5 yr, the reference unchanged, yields 489.0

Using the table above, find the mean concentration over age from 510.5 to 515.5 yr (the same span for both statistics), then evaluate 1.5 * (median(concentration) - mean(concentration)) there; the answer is -12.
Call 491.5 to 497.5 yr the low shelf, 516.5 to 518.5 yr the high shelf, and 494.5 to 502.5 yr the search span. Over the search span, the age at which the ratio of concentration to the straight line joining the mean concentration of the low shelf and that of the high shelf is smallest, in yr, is 497.0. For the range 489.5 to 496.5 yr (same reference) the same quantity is 496.0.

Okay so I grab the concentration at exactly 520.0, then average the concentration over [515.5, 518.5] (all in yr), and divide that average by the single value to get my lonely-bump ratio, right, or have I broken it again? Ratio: 0.97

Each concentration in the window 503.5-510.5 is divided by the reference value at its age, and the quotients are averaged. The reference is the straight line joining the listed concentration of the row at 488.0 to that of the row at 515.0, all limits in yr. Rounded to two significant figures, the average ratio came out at 0.78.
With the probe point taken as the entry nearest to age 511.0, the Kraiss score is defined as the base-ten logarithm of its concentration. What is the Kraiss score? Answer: 2.36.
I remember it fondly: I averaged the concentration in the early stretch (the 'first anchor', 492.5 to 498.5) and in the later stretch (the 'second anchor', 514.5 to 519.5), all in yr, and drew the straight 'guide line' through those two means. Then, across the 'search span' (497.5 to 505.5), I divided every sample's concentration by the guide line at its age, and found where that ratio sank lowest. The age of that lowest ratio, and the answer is 502.0 yr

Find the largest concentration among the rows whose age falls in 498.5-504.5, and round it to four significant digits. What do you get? 161.3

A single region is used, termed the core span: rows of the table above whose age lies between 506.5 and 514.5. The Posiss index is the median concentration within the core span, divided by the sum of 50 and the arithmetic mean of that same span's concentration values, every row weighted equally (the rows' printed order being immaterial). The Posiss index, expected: 0.82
